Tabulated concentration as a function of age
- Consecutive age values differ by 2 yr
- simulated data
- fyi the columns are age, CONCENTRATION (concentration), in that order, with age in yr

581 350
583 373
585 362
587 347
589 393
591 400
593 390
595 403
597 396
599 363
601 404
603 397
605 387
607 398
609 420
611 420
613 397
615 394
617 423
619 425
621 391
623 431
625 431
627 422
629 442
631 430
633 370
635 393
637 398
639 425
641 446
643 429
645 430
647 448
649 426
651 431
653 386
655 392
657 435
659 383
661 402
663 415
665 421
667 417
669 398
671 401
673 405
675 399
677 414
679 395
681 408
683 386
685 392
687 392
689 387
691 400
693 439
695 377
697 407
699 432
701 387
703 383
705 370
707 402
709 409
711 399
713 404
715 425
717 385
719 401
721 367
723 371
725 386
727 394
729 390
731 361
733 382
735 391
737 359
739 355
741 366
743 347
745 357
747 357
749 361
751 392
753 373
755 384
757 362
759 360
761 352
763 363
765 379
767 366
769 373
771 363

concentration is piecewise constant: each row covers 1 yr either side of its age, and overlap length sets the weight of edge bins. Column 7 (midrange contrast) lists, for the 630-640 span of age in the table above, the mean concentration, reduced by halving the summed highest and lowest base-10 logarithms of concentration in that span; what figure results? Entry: 401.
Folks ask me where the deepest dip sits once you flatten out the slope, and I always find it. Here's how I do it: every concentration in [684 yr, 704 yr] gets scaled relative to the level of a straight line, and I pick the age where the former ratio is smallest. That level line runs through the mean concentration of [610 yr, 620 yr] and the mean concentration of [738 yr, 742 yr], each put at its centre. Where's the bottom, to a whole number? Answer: 695 yr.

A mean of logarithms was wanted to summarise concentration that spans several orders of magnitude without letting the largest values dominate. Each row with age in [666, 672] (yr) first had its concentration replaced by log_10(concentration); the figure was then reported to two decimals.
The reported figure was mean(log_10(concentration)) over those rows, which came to 2.61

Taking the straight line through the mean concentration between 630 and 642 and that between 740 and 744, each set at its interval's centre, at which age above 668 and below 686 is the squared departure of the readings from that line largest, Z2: 677 yr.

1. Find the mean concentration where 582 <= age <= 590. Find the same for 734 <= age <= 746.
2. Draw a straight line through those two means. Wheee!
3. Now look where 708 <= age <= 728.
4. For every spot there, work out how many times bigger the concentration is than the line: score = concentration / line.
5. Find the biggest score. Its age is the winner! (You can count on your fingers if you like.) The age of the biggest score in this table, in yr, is 715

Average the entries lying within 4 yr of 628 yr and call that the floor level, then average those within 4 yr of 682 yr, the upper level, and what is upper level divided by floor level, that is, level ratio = 0.917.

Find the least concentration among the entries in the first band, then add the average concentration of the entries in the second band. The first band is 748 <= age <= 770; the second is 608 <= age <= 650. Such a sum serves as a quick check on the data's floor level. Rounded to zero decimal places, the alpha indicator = 771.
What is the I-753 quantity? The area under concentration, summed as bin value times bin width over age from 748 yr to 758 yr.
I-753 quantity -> 3744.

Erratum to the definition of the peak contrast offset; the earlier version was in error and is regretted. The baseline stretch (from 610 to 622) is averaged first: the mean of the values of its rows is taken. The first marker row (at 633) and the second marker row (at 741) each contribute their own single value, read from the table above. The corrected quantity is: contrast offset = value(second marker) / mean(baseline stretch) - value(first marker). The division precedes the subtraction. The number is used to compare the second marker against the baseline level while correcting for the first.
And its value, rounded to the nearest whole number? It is -369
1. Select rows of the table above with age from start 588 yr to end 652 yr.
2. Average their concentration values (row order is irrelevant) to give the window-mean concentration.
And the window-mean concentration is 411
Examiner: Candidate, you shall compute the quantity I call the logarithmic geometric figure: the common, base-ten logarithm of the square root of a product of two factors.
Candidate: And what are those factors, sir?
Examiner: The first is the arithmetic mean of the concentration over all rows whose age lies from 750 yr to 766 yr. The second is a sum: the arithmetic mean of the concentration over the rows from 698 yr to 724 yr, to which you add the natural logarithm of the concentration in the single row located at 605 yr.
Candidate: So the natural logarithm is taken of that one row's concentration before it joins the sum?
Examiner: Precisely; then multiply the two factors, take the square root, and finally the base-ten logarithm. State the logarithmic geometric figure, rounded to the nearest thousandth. 2.586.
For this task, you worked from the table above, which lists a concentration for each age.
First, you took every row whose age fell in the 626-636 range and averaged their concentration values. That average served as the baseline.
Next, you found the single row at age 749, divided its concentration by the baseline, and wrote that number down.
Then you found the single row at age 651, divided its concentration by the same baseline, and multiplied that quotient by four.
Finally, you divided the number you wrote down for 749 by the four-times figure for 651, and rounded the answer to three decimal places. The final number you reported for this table 0.209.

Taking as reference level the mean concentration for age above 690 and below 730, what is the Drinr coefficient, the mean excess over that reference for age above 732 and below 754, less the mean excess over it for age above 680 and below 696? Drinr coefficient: -30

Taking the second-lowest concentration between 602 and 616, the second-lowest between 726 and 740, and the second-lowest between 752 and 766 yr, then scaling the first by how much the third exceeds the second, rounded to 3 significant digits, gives 394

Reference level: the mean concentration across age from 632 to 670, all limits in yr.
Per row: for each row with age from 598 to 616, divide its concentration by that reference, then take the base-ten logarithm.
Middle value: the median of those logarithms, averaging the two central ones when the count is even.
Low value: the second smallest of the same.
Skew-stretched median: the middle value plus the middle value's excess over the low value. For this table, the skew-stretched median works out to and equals -0.01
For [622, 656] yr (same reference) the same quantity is 0.06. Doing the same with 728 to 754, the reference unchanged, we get -0.05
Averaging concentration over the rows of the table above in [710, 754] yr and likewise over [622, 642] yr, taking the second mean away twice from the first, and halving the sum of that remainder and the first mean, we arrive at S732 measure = -40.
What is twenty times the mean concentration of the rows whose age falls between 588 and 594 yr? 7887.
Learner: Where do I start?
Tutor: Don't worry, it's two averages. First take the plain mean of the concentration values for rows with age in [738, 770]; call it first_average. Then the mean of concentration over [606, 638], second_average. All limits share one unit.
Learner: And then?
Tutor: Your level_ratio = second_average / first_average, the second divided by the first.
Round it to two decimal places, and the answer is 1.13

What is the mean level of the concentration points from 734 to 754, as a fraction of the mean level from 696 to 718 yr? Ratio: 0.91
